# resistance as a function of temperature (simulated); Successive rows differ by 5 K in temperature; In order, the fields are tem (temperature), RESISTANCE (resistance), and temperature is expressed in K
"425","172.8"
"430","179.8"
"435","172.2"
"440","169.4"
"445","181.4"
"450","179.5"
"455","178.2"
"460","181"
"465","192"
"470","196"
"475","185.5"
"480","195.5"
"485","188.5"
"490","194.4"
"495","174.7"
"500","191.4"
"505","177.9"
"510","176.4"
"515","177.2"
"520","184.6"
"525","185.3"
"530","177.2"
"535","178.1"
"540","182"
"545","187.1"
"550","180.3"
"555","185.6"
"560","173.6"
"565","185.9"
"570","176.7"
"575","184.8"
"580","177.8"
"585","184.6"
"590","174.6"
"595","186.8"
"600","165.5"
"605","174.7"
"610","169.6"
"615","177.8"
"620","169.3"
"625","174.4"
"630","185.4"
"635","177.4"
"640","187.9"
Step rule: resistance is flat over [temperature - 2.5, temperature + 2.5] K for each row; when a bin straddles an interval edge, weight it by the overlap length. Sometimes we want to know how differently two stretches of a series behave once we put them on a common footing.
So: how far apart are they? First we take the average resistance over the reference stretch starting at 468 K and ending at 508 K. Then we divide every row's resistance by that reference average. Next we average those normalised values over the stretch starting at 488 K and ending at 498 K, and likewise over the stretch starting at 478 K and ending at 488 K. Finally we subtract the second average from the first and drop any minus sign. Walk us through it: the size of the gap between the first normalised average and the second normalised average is 0.040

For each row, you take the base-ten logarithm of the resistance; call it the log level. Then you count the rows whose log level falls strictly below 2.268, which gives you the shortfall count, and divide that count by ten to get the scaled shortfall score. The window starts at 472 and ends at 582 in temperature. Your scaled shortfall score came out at 1.4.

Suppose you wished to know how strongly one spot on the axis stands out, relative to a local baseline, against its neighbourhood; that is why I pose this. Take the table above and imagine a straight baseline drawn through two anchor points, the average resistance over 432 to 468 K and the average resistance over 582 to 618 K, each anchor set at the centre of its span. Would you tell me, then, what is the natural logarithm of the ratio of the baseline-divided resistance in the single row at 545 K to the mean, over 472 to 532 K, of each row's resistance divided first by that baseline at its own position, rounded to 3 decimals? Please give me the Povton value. 0.021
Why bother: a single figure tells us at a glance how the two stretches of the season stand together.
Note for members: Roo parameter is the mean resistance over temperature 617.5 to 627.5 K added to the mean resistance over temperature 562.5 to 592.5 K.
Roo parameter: 353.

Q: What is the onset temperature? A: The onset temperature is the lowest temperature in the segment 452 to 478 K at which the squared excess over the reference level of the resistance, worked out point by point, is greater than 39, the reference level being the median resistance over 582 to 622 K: 460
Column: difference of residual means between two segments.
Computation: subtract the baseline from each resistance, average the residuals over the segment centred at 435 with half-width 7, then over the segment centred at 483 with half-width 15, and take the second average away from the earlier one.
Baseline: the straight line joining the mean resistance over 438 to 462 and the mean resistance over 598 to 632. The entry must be -16.5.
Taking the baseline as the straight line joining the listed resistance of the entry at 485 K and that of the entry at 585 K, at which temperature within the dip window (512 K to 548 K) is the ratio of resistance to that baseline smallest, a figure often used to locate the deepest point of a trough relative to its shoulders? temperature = 515 K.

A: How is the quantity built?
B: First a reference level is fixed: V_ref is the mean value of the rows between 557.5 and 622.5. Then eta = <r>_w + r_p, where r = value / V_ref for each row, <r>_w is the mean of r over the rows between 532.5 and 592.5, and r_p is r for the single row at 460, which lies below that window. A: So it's 2.04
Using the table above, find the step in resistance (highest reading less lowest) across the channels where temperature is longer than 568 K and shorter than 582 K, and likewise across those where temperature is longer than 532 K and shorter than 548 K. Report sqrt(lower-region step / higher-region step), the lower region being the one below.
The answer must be 1.1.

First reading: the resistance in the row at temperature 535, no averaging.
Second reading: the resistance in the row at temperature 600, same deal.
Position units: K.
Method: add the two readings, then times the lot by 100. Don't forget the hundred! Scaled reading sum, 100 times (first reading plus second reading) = 34360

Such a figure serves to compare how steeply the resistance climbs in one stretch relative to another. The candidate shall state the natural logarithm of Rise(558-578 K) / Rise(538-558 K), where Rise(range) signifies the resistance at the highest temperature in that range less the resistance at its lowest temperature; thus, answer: 1.1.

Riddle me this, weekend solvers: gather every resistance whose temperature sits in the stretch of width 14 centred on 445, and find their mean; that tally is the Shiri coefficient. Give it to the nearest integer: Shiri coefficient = 177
